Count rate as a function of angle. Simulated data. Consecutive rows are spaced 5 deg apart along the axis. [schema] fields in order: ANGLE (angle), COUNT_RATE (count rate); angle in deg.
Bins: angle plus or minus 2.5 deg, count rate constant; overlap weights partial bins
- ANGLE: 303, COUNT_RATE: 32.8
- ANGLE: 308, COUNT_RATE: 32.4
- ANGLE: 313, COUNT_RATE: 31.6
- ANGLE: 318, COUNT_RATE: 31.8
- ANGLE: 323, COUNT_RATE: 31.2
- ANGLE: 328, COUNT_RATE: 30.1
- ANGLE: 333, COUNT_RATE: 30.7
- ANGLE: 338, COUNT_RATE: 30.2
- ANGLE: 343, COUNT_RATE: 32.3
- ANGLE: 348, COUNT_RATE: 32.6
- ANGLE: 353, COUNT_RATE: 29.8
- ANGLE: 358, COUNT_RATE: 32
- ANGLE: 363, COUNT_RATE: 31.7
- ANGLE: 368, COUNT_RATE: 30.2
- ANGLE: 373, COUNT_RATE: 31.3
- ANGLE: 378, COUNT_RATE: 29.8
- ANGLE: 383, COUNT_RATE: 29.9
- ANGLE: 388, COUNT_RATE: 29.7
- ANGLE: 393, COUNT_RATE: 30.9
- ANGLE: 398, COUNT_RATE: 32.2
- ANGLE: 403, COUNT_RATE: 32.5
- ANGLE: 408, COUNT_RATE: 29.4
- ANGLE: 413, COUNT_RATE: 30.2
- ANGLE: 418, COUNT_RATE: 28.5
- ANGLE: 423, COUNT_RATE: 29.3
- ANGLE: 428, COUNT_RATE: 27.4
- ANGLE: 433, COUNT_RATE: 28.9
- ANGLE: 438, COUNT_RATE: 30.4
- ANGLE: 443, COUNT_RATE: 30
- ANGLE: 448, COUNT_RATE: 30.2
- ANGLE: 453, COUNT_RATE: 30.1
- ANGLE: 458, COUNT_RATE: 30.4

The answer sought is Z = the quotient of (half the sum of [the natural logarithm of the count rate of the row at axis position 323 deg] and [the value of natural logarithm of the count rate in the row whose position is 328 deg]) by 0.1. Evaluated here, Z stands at 34.2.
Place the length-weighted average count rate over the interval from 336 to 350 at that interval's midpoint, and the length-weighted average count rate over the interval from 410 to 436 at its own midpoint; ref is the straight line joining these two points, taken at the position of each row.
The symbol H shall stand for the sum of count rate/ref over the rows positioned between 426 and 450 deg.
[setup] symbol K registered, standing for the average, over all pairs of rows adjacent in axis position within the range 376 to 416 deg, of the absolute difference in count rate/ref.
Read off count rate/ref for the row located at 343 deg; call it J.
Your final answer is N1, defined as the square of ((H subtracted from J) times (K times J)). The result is 0.024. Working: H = 5.2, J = 1.02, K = 0.036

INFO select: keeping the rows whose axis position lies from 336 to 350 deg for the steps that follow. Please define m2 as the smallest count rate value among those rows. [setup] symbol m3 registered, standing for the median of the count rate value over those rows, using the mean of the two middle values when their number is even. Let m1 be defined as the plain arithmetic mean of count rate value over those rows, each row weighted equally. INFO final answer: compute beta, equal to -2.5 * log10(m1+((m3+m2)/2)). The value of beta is -4.50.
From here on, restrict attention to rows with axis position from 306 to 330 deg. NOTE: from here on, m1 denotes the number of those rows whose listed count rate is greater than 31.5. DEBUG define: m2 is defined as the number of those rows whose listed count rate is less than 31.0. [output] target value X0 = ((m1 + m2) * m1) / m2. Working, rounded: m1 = 3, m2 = 1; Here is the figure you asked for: 12.0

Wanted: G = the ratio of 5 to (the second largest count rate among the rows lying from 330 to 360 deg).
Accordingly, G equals 0.155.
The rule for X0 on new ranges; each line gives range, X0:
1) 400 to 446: 1.1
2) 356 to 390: 3.0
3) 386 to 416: 3.0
